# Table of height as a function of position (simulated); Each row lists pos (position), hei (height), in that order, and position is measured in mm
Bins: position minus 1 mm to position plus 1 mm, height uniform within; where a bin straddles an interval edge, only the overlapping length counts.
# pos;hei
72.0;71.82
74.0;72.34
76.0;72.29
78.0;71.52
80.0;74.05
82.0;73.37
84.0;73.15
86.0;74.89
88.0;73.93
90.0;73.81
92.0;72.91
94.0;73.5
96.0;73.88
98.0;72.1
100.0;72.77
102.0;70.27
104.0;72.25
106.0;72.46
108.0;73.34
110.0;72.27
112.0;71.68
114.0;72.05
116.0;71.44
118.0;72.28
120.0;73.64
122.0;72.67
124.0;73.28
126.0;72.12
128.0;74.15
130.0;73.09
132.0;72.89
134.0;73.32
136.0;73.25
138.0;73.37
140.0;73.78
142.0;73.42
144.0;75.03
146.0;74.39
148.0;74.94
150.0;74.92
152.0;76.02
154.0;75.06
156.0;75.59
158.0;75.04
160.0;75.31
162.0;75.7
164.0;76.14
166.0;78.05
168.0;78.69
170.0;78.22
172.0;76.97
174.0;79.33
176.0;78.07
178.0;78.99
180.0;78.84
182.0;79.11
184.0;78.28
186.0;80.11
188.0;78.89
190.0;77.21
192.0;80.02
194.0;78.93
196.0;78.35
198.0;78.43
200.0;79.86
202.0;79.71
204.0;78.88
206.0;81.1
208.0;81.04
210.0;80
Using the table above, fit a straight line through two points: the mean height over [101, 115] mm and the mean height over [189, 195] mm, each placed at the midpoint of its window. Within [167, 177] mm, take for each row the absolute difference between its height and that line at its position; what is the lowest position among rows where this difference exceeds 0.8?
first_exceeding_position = 168.0 mm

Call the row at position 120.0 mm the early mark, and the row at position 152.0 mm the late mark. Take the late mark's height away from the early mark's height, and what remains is -2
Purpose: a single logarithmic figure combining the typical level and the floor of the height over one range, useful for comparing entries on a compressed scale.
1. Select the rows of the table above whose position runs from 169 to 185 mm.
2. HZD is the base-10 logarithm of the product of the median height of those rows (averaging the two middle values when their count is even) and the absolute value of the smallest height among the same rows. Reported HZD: 3.78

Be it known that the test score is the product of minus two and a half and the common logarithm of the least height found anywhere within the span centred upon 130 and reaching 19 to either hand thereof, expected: -4.63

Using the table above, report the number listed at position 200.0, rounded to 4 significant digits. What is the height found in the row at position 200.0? 79.86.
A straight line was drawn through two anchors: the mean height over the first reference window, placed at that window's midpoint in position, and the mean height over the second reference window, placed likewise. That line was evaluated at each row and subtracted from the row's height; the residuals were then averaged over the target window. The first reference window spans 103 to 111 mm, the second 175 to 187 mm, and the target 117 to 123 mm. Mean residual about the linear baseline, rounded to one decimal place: -0.8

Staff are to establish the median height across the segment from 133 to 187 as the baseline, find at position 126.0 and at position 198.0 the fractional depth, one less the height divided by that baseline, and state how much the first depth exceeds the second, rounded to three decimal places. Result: 0.083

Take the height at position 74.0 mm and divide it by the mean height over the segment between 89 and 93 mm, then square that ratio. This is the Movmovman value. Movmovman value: 0.972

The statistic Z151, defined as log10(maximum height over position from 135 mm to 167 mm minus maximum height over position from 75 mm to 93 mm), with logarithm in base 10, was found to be 0.500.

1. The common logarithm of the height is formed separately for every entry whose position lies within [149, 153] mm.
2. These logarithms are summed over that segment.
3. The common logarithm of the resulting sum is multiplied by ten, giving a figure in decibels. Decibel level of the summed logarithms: 5.75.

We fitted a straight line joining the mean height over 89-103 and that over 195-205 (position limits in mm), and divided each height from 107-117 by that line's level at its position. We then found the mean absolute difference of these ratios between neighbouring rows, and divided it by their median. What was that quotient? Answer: 0.010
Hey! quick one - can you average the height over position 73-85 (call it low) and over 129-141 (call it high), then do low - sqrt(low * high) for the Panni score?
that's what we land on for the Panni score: -0.25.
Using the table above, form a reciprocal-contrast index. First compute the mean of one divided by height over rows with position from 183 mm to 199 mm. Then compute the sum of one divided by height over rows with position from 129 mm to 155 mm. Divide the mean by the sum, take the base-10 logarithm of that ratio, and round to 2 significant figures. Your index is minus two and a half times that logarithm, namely 2.9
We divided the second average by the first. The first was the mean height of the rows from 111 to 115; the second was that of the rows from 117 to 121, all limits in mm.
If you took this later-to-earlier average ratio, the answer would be 1.02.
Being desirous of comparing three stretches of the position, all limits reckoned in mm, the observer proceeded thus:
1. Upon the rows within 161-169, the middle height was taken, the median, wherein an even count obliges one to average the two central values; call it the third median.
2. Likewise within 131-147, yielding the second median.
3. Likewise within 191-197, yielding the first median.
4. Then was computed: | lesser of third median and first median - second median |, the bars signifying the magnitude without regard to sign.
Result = 3.7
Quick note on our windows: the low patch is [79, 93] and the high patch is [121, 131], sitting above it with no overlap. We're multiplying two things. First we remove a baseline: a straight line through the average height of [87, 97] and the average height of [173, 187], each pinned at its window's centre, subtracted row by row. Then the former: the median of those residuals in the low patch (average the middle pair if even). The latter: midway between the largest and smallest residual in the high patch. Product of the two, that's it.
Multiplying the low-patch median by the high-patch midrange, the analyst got -1.0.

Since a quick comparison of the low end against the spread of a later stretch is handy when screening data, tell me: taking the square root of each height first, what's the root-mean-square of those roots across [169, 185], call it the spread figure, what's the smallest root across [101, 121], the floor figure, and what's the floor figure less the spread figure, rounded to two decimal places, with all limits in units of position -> -0.48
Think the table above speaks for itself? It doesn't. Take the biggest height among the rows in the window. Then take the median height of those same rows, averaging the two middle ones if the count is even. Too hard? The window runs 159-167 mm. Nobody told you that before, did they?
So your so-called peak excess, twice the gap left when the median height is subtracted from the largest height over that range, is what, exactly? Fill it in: 4.3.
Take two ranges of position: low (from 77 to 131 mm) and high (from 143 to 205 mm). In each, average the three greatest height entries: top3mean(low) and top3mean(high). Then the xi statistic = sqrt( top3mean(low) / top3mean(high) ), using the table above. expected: 0.964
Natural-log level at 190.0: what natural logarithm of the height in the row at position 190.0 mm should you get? 4.35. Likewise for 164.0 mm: 4.33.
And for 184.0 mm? 4.36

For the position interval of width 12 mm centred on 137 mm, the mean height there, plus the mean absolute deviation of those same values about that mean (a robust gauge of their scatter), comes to 73.5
